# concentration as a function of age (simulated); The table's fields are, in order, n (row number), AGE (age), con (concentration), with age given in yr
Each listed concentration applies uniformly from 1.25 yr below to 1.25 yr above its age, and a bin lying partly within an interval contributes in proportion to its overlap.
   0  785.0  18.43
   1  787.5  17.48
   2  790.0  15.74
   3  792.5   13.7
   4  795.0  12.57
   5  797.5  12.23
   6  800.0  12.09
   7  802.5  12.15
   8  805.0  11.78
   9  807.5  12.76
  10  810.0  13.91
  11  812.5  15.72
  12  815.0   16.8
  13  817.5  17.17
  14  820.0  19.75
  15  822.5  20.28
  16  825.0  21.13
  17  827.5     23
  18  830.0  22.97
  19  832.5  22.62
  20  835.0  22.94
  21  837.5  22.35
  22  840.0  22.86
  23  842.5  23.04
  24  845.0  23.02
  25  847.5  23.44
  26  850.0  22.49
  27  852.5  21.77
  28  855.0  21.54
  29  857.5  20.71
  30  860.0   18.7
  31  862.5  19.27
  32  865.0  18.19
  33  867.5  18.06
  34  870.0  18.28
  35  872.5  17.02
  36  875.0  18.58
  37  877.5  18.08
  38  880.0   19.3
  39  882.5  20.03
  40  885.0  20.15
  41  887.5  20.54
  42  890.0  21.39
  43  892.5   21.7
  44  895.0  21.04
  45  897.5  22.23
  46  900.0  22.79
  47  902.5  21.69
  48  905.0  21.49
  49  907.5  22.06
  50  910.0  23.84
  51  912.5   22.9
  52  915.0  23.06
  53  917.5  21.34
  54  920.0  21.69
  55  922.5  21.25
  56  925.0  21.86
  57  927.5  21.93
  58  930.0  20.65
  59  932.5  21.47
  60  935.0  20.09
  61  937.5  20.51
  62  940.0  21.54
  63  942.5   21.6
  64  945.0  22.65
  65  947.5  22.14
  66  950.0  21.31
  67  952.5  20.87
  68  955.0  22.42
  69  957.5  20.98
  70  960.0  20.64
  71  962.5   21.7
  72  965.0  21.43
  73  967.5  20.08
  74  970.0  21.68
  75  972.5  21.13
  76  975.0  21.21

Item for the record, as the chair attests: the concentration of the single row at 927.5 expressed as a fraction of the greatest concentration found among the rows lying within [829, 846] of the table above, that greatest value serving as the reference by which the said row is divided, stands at 0.95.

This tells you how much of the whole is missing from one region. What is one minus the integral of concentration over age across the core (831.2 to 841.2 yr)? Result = -226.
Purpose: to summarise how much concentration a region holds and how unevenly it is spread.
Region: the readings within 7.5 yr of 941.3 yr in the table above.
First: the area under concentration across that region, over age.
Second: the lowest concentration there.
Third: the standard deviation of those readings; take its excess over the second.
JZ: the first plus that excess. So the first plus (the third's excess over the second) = 302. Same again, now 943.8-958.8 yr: 306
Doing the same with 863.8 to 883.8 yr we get 353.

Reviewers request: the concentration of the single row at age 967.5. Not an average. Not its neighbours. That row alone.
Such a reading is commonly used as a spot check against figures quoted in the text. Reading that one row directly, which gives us 20.08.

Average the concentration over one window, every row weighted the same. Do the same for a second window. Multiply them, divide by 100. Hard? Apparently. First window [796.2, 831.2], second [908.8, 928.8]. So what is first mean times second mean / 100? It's 3.7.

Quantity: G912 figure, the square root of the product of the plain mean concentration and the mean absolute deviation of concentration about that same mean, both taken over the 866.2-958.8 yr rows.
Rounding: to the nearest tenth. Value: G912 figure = 4.9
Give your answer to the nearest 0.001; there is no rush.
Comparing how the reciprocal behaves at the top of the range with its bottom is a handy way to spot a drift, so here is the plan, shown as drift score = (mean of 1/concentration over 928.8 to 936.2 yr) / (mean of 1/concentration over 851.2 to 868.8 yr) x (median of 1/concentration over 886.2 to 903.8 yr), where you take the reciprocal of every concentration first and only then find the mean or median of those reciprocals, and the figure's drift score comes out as 0.044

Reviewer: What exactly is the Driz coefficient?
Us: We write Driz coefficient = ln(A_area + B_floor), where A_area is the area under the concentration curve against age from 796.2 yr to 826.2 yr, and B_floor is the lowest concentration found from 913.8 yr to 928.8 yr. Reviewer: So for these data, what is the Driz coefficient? 6.2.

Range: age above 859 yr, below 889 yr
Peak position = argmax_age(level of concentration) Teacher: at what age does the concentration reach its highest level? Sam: 887.5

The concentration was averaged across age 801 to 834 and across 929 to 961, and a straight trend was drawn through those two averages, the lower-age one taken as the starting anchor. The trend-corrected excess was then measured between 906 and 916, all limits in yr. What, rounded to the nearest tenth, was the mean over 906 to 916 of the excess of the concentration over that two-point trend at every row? 2.6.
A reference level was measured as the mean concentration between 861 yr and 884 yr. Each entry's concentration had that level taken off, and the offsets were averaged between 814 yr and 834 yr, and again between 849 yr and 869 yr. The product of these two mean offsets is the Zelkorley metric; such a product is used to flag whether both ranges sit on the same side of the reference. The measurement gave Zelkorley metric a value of 3.0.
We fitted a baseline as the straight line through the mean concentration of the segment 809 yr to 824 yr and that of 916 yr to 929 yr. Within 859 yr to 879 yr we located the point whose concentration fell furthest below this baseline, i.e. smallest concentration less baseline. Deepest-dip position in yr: 872.5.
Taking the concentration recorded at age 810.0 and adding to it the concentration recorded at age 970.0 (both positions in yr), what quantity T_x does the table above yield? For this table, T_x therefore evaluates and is 36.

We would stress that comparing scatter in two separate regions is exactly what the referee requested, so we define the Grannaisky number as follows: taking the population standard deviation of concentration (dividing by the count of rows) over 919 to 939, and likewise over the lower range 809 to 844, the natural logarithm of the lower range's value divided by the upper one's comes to 1.6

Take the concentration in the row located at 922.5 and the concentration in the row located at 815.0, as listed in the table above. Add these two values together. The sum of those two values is 38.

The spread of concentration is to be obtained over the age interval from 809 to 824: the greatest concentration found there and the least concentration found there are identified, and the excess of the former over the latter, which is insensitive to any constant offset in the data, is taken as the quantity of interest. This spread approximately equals 6.4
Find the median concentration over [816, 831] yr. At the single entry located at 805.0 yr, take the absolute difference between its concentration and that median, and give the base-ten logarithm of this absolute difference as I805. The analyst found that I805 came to 1.0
